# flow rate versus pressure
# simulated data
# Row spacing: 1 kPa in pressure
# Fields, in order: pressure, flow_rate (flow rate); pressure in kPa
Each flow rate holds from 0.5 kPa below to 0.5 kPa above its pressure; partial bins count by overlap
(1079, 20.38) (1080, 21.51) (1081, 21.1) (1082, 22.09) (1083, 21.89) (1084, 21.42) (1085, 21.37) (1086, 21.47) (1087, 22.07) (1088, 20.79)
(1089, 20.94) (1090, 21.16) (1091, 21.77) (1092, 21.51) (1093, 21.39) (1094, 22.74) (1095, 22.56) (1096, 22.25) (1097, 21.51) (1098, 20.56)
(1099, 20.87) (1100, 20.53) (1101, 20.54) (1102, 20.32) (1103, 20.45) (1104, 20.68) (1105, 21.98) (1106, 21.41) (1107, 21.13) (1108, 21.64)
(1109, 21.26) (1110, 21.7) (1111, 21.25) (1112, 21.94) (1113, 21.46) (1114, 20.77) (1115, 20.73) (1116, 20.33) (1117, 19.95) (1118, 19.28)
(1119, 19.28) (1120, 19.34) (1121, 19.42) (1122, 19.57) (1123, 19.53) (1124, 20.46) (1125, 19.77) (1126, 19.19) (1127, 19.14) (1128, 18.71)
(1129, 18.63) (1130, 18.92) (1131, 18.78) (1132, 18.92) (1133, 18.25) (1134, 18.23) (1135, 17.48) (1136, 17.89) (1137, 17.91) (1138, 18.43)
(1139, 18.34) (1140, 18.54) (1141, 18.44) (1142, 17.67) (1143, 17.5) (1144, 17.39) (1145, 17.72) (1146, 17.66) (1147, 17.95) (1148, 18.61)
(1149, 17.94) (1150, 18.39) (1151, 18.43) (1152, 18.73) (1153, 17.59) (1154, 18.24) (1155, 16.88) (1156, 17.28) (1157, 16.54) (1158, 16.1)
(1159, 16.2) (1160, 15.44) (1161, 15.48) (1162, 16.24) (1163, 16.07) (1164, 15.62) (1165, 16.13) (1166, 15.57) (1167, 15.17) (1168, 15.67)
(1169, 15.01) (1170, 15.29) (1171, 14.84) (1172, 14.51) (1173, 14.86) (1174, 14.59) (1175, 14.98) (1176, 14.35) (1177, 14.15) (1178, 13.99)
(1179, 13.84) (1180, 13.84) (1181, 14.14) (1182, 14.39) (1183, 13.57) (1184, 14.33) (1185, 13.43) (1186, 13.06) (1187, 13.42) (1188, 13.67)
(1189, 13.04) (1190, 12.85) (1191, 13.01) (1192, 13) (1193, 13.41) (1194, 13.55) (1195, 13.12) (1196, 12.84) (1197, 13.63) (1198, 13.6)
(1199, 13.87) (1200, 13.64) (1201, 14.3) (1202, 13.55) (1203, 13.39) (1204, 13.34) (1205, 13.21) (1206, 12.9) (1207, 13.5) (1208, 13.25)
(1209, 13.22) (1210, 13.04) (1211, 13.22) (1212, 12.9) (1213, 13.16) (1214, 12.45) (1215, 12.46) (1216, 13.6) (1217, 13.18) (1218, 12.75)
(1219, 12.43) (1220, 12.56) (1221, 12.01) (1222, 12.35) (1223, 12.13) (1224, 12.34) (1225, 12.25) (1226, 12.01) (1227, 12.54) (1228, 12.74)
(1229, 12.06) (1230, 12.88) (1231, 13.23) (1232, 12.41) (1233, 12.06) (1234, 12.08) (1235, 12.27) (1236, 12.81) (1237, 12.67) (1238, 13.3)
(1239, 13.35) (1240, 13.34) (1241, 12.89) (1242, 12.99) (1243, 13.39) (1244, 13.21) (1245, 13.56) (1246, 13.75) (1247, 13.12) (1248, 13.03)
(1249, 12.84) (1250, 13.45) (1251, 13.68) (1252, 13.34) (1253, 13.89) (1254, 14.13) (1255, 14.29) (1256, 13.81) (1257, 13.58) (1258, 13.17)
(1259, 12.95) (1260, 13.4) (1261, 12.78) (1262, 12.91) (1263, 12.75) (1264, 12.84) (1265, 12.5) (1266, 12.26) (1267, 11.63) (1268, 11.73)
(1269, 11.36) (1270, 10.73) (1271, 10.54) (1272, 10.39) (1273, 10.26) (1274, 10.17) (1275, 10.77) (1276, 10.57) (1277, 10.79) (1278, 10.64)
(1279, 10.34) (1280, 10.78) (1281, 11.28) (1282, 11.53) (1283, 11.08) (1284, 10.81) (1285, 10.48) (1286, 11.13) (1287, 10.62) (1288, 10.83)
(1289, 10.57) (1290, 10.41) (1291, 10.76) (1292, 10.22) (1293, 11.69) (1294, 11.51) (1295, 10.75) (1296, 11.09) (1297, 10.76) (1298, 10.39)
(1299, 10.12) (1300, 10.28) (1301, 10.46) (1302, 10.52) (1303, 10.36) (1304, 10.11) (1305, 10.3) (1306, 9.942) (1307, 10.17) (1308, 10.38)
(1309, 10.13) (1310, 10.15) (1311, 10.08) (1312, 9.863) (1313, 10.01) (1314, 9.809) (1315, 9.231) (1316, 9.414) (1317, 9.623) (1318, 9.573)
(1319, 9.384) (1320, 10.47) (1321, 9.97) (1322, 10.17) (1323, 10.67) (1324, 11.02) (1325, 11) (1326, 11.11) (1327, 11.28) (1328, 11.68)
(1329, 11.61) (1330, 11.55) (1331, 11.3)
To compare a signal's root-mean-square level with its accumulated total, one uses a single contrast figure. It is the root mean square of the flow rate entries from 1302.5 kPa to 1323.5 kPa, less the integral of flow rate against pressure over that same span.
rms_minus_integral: -200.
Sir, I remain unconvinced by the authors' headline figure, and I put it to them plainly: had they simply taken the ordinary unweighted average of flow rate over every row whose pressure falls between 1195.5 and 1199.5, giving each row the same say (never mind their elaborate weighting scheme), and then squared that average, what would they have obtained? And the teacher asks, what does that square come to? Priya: 182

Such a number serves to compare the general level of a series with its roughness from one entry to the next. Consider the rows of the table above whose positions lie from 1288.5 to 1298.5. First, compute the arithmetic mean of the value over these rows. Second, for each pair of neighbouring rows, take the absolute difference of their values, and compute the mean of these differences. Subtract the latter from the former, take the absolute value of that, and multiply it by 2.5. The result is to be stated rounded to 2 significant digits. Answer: 26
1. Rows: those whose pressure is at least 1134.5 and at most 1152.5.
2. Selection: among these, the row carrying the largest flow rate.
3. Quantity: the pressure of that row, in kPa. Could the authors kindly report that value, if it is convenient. 1152 kPa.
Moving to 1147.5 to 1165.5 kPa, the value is 1152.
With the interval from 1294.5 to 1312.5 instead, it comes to 1296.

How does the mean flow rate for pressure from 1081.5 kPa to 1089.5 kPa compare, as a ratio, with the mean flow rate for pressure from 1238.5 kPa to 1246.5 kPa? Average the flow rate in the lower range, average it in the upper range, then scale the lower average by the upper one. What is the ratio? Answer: 1.62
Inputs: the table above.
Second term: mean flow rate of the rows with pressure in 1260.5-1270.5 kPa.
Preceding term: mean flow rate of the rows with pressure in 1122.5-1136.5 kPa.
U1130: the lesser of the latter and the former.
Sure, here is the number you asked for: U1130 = 12.1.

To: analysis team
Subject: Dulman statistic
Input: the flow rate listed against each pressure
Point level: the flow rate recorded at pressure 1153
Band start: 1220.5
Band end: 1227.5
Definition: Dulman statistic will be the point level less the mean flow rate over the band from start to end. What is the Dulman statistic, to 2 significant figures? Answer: 5.4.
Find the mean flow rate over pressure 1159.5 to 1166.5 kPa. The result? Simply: 15.8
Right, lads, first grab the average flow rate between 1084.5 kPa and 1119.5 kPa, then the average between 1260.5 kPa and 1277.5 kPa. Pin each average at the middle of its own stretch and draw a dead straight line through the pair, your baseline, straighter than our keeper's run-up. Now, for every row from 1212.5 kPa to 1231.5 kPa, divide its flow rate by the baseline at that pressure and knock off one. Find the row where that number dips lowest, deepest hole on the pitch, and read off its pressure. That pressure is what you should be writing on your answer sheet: 1221 kPa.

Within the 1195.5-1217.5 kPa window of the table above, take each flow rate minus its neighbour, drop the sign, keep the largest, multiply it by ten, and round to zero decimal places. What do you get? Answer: 11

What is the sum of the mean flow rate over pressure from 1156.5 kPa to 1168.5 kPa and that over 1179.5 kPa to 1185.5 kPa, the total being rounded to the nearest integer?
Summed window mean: 30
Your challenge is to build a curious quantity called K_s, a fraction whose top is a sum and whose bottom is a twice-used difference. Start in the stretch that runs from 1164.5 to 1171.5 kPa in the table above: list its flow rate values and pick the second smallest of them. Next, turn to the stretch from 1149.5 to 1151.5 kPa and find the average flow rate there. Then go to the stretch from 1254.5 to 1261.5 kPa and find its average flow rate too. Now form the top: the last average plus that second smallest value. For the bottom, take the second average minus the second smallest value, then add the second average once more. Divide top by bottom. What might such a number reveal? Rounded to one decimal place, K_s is 1.3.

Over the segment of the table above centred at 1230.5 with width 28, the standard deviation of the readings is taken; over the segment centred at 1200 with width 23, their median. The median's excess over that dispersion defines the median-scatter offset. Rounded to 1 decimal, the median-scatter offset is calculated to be 12.8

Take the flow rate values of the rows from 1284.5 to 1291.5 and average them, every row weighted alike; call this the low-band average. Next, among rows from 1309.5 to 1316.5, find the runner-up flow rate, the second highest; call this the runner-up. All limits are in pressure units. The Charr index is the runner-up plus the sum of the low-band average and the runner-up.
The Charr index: 31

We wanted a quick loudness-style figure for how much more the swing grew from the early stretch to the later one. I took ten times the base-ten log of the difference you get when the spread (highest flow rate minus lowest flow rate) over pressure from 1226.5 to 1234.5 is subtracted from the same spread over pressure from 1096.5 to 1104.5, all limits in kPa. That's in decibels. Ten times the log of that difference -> -17.0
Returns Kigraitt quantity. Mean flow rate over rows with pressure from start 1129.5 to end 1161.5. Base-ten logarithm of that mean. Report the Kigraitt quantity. 1.25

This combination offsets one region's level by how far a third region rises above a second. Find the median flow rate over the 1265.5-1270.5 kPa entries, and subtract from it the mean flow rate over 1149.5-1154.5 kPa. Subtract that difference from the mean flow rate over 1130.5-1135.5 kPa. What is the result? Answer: 25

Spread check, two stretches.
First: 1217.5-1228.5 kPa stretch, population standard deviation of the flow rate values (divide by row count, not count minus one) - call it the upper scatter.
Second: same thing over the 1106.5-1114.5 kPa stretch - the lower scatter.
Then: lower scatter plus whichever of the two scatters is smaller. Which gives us 0.59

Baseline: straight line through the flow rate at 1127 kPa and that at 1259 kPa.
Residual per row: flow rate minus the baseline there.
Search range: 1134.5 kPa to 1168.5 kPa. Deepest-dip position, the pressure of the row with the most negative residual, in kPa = 1160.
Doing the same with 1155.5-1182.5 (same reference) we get 1179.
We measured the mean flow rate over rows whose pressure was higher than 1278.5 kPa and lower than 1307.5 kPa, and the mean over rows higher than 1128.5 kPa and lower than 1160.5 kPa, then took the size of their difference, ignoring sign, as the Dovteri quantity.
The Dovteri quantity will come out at 7.2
